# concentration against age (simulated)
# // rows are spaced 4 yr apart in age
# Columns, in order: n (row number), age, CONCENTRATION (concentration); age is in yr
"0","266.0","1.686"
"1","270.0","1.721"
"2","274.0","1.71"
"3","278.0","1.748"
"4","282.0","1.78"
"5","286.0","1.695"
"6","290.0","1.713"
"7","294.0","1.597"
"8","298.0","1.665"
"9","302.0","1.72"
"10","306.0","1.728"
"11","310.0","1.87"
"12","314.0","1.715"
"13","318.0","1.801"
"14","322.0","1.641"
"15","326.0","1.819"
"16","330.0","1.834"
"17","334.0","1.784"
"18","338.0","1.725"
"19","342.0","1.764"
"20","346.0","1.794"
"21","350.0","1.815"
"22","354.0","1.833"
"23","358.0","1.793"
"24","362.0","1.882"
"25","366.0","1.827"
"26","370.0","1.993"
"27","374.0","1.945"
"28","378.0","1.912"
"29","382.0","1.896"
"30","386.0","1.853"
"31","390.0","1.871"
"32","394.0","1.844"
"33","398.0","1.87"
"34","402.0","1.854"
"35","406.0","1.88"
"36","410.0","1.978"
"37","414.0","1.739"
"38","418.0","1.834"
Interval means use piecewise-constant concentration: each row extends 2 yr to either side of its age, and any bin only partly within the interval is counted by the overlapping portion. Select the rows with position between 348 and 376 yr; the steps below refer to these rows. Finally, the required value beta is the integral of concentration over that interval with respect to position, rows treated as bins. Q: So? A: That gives 52.4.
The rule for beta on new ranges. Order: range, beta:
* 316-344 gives 49.5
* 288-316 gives 48.0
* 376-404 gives 52.4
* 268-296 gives 47.9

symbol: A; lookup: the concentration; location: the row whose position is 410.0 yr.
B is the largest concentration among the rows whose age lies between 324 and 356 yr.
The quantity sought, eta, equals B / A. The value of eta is 0.93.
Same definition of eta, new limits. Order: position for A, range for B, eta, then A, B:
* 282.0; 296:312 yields 1.05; 1.78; 1.87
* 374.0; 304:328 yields 0.96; 1.945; 1.87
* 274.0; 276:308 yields 1.04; 1.71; 1.78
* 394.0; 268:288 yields 0.97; 1.844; 1.78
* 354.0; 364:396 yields 1.09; 1.833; 1.993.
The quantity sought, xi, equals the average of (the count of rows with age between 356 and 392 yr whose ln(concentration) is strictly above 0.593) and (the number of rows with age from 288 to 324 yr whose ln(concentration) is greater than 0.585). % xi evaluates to 5.0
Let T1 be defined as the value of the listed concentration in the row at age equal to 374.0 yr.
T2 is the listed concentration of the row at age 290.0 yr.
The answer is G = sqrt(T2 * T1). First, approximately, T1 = 1.945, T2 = 1.713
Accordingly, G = 1.83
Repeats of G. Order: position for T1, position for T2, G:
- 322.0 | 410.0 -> 1.80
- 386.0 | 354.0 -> 1.84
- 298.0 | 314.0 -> 1.69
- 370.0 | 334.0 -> 1.89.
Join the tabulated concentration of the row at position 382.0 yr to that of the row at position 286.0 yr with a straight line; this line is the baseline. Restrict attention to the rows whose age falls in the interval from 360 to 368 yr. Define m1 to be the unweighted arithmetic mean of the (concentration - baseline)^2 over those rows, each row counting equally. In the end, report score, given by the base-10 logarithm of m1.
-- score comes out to -3.0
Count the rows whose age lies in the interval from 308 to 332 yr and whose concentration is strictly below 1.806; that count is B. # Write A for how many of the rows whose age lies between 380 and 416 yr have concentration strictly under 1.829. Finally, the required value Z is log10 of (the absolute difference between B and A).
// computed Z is 0.30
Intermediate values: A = 1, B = 3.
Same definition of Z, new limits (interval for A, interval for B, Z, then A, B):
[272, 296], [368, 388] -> 0.78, 6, 0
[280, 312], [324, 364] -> 0.30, 7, 5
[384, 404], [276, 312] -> 0.90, 0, 8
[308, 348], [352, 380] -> 0.85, 8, 1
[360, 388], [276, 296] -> 0.60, 1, 5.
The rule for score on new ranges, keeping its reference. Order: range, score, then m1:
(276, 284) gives -2.2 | 0.0068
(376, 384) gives -3.5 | 0.0003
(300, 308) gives -4.1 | 0.0001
